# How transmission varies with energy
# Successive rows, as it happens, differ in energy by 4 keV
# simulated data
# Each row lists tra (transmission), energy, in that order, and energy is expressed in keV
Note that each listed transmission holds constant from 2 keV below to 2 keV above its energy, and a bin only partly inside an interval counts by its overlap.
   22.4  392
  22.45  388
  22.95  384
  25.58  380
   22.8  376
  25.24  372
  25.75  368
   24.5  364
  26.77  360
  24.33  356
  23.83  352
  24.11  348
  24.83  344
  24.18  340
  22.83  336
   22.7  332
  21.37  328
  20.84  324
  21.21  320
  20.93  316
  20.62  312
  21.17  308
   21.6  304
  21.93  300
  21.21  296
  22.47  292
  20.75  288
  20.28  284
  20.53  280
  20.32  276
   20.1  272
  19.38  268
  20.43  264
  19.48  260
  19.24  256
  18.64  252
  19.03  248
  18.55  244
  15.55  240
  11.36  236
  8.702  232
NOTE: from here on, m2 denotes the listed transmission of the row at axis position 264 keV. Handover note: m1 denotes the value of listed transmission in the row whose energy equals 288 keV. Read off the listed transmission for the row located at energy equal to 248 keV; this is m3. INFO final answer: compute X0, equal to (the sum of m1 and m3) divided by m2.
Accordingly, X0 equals 1.95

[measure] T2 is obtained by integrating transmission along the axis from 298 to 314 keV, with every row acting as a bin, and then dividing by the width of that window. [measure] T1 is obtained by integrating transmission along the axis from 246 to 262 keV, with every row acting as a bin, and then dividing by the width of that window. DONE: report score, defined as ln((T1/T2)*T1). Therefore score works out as 2.84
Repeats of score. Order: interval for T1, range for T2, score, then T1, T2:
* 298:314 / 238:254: 3.23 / 21.3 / 17.9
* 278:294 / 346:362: 2.88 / 21.0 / 24.8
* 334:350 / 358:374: 3.11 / 24.0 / 25.6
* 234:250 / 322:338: 2.47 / 16.1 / 21.9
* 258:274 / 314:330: 2.93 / 19.8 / 21.1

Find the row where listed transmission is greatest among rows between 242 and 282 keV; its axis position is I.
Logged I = 280 keV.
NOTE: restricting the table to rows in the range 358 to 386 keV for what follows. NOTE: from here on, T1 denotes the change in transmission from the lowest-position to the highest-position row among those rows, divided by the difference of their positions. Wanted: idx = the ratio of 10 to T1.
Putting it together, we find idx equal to -63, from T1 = -0.159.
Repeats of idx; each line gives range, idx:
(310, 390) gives 415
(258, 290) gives 220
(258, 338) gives 227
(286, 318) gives 1556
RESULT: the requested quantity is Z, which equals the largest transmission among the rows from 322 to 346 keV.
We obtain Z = 24.83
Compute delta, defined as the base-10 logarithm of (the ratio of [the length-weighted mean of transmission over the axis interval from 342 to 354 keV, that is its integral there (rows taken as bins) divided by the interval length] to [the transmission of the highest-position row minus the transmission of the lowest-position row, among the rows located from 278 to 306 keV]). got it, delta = 1.36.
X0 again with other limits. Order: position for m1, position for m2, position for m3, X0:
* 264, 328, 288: 1.93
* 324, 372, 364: 1.80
